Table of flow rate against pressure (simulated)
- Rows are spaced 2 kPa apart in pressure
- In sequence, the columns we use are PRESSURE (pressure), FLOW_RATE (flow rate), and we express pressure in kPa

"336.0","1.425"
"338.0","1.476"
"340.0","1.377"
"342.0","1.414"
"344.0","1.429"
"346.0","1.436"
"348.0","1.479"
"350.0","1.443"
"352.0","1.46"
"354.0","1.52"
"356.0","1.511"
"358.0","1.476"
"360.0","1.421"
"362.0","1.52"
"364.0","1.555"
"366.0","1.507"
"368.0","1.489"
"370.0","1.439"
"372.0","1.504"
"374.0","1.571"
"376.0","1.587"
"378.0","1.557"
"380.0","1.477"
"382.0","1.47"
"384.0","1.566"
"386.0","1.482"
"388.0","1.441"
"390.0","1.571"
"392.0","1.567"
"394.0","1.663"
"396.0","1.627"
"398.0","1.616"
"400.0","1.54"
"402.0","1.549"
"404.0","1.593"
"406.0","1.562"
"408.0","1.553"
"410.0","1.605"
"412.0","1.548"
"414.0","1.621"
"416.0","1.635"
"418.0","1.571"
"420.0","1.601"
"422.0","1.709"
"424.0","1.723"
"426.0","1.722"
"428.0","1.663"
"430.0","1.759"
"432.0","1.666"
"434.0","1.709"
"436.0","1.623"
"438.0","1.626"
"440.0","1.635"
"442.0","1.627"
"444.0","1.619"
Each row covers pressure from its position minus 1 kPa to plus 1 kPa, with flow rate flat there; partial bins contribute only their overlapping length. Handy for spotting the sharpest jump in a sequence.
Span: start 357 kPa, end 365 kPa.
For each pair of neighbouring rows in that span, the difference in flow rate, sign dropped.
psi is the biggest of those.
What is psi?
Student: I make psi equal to 0.10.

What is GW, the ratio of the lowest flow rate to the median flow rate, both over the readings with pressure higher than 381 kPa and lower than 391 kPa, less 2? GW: -1.028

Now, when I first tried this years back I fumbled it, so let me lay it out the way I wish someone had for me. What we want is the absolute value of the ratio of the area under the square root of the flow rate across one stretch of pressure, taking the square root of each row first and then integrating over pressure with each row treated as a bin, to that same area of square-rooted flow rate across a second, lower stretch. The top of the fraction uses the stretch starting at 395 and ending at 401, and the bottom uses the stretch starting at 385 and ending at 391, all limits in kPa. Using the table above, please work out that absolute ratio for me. 1.03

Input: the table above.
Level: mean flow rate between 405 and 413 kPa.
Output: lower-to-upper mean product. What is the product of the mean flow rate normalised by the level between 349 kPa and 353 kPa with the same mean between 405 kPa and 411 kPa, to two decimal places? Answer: 0.93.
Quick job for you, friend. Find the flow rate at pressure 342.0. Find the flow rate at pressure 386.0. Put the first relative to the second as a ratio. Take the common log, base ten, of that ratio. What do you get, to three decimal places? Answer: -0.020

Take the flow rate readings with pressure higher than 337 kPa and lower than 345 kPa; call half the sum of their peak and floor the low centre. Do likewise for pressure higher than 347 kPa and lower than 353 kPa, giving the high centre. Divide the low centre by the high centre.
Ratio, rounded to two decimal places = 0.98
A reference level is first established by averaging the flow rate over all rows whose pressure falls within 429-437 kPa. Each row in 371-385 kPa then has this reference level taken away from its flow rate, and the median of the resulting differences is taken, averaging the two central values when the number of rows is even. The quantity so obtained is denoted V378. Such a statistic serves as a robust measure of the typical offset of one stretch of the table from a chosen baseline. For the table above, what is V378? -0.13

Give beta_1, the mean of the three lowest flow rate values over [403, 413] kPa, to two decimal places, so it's 1.55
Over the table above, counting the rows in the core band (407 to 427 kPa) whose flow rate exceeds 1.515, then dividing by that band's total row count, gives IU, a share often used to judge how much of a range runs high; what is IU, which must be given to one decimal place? 1.0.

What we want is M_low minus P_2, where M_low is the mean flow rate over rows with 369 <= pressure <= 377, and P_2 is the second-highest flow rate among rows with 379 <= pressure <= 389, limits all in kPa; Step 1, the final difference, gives 0.04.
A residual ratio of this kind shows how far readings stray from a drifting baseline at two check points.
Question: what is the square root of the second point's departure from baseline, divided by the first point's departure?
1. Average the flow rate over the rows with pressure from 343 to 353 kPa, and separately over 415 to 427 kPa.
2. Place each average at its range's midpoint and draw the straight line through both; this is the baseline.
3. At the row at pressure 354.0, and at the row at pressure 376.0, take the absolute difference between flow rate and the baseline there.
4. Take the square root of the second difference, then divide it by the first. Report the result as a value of 4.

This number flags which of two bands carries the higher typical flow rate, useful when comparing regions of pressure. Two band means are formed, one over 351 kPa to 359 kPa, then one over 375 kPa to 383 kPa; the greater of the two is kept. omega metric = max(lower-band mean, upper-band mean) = 1.52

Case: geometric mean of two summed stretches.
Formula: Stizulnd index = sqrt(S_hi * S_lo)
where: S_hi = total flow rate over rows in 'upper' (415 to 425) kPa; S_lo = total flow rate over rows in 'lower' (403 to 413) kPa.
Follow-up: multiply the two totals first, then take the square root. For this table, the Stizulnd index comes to 8.0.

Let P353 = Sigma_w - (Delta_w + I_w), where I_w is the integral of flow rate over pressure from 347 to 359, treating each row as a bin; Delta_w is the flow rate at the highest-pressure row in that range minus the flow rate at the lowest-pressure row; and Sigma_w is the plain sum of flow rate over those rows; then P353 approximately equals -8.9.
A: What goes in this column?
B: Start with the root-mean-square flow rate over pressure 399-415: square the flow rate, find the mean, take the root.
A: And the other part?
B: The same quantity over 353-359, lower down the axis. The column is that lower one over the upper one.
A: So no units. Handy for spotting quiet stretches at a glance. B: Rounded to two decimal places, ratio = 0.96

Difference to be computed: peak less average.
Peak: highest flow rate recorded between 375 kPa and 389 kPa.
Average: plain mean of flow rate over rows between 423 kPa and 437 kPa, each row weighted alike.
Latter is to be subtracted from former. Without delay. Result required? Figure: -0.108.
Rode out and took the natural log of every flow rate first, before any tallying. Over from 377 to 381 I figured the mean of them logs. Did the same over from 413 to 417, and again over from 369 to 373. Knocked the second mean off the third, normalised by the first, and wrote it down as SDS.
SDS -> -0.24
